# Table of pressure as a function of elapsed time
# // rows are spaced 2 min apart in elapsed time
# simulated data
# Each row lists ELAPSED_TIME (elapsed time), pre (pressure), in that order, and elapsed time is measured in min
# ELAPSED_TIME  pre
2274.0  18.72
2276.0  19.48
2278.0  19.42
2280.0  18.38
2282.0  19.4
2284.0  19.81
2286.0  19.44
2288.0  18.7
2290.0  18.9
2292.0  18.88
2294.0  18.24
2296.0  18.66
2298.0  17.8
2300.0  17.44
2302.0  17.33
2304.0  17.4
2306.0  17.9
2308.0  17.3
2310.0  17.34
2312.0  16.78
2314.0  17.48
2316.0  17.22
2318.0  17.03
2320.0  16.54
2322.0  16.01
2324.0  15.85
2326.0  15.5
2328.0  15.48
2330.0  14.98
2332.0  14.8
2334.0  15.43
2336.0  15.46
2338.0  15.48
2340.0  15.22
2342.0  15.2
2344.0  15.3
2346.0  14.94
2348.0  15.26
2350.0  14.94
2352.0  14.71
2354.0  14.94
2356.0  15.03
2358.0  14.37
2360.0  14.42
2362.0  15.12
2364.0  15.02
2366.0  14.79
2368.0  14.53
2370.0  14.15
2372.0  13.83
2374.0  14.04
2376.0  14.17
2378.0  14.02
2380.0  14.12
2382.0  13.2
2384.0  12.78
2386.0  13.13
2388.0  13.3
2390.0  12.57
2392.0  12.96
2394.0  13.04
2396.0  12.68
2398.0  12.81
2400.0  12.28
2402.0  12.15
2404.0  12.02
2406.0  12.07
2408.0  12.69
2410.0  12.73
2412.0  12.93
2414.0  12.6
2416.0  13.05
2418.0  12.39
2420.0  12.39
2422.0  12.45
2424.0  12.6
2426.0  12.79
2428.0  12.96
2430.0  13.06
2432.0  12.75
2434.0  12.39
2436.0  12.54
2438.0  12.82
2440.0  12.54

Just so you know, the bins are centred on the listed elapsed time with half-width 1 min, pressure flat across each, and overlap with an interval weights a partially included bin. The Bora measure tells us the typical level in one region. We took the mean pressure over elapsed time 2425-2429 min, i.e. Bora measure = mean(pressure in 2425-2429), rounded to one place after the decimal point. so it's 12.9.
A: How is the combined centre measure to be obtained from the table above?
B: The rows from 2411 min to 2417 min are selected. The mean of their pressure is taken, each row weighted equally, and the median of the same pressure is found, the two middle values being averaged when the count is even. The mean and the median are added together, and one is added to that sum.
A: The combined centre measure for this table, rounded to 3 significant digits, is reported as 26.8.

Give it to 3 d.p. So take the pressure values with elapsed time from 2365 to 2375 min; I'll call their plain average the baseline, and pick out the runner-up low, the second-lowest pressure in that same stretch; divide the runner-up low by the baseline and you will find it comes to 0.984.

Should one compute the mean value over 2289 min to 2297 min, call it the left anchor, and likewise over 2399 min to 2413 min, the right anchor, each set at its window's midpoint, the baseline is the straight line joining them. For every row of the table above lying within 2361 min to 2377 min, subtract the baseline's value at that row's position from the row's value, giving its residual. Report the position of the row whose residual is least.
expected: 2372.0 min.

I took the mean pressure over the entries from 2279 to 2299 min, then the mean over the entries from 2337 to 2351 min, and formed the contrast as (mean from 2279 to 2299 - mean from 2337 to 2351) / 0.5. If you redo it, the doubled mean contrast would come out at 7.3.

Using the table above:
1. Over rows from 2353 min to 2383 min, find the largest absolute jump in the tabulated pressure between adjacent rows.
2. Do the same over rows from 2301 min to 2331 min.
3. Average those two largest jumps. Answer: 0.810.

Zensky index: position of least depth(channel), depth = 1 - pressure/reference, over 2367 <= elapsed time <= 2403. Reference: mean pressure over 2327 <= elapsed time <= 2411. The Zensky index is 2368.0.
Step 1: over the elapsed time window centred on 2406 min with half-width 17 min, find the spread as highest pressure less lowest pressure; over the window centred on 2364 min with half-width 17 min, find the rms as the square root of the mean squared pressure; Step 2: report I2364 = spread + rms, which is 15.6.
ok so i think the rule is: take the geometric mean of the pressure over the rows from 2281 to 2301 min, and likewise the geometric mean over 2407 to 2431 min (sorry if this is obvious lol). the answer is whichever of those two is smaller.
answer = 12.7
